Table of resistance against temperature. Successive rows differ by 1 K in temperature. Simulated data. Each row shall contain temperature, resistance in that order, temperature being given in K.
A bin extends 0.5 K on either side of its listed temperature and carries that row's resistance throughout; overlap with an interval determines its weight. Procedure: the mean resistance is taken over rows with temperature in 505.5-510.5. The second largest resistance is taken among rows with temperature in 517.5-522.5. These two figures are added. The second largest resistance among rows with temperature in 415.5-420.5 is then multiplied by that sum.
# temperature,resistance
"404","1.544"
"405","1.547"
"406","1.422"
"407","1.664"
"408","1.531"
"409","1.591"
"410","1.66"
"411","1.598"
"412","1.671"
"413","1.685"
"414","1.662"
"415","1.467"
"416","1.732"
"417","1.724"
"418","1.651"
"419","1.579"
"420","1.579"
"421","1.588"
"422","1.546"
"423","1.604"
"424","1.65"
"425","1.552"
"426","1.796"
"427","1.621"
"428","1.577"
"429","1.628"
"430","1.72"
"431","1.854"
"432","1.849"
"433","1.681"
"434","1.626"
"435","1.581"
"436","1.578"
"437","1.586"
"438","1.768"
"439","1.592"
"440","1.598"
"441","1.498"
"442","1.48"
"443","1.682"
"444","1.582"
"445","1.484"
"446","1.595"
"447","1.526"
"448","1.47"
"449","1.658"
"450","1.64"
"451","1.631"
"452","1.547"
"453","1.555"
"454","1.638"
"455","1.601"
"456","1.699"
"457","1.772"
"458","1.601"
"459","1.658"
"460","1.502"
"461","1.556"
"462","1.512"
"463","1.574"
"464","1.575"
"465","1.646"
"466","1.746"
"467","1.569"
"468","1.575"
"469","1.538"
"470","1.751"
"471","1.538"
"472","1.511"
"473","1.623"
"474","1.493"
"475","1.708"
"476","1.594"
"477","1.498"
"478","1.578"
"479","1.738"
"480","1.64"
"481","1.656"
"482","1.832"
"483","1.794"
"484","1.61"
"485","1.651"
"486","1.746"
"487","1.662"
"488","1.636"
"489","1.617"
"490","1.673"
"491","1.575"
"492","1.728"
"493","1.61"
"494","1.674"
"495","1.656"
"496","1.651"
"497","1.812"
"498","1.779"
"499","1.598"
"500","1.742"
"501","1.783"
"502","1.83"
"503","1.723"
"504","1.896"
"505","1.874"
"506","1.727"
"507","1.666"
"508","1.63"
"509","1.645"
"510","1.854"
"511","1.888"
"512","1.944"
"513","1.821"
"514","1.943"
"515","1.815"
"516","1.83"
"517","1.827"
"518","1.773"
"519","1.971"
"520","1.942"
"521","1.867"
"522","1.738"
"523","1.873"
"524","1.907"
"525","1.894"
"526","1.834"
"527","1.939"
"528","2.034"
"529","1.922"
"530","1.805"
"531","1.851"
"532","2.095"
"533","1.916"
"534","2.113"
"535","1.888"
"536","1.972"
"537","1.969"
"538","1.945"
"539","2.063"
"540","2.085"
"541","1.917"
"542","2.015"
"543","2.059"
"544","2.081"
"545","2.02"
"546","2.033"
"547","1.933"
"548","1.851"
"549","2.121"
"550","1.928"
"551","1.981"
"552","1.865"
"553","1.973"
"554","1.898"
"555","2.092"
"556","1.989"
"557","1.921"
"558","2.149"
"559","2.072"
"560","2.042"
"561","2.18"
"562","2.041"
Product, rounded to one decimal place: 6.3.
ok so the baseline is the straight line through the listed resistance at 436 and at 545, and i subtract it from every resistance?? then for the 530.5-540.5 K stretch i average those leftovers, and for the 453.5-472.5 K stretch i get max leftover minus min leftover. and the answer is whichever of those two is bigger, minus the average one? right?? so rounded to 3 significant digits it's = 0.314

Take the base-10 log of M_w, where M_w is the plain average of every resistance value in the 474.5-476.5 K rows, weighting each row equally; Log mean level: 0.218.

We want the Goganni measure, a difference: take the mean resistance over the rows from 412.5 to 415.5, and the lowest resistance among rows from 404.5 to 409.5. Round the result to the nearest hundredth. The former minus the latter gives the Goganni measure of 0.18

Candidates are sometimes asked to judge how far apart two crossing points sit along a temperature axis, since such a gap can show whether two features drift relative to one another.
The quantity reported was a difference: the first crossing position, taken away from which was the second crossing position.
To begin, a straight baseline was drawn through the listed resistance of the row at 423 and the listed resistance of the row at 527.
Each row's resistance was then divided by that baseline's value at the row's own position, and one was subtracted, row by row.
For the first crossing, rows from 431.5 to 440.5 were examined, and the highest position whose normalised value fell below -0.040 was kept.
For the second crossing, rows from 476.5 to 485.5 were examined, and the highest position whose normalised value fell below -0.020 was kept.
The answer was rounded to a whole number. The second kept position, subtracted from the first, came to -49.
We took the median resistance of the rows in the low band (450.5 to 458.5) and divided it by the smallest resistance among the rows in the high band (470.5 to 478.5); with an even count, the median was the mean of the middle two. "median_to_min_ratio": 1.08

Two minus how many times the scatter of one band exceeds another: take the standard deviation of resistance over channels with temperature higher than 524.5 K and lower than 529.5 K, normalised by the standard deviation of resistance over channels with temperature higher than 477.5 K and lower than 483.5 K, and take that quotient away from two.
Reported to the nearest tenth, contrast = 1.3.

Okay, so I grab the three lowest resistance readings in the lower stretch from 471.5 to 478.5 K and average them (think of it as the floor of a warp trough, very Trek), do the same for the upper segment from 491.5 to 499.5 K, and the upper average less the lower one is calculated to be 0.12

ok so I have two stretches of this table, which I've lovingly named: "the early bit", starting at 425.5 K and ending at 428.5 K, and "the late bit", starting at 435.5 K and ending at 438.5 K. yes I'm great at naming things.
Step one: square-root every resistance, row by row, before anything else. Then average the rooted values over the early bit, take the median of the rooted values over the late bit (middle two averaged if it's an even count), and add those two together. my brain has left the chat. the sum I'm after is 2.549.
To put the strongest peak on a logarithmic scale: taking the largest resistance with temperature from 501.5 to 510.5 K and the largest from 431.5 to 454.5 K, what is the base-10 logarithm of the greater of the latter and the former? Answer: 0.278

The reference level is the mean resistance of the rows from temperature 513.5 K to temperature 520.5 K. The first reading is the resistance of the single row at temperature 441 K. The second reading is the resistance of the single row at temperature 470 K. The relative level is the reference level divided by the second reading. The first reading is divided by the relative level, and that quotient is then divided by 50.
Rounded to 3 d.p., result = 0.028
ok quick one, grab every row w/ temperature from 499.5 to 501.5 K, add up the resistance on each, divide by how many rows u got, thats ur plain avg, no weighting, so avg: 1.76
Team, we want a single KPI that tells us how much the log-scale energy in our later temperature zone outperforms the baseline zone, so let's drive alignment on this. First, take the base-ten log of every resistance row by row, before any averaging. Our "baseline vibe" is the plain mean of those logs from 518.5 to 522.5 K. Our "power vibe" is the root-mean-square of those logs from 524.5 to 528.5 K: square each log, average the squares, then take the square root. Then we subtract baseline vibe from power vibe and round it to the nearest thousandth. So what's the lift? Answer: 0.011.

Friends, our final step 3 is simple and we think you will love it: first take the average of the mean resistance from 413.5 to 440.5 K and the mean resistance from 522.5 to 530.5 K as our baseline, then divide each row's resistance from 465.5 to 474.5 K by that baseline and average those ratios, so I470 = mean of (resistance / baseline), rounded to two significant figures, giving 0.90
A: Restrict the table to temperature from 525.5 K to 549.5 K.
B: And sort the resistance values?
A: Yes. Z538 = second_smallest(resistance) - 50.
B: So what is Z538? -48.2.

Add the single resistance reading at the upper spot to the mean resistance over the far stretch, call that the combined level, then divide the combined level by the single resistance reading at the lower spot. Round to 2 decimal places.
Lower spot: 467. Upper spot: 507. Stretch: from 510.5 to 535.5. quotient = 2.27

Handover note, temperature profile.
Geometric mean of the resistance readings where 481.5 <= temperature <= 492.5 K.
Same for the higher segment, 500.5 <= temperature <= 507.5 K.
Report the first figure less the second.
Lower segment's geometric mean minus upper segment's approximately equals -0.102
